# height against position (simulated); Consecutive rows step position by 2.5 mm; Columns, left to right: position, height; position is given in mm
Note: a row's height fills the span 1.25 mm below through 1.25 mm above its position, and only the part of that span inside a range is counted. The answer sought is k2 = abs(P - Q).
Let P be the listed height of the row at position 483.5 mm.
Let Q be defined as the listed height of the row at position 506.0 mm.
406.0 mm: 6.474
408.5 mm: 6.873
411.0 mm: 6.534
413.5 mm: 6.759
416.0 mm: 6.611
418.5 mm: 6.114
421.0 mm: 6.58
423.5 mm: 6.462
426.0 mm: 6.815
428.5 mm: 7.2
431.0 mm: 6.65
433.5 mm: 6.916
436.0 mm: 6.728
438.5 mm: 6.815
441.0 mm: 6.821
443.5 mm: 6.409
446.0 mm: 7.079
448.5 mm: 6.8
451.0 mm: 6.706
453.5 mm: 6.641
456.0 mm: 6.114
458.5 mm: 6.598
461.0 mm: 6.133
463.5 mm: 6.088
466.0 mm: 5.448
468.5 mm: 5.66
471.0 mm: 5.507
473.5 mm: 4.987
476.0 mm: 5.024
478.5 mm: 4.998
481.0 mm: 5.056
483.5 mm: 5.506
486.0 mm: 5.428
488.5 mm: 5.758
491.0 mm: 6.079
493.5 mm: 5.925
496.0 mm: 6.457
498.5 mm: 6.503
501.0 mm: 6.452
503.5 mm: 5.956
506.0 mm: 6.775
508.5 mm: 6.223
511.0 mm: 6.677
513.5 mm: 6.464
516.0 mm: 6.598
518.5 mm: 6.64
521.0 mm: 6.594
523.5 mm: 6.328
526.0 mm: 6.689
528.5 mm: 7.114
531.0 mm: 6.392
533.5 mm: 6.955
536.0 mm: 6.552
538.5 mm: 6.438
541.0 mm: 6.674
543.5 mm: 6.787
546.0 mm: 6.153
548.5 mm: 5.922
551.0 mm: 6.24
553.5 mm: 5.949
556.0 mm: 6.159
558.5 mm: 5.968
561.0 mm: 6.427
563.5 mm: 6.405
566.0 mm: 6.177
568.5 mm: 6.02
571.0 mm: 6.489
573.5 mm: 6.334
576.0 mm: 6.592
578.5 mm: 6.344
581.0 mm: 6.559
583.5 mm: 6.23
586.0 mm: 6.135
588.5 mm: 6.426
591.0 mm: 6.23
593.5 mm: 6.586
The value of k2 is 1.27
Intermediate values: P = 5.506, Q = 6.775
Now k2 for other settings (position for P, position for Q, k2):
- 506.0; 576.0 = 0.18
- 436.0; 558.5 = 0.76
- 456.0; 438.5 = 0.70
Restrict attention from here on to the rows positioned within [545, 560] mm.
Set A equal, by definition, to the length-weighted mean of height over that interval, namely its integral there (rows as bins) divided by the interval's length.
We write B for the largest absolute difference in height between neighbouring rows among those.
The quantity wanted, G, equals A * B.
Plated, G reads 1.9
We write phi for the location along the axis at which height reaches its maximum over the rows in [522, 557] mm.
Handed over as 528.5 mm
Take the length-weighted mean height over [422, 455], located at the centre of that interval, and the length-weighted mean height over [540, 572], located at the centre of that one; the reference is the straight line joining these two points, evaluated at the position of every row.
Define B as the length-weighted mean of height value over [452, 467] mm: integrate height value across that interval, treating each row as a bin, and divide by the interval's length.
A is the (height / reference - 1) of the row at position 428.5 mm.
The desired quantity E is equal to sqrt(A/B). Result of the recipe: 0.0962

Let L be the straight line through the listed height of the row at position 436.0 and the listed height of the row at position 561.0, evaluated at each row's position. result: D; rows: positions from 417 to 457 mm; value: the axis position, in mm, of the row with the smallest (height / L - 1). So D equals 418.5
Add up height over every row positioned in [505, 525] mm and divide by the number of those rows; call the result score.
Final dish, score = 6.54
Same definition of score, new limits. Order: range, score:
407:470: 6.54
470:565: 6.18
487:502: 6.20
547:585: 6.25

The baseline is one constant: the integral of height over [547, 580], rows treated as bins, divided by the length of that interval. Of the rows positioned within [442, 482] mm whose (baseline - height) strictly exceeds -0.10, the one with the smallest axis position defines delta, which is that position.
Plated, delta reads 456.0 mm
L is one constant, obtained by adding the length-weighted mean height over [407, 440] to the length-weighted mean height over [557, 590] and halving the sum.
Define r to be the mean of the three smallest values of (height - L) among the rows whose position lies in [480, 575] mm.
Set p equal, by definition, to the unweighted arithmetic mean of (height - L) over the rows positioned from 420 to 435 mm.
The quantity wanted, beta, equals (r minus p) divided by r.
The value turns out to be 1.2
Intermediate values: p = 0.3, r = -1.2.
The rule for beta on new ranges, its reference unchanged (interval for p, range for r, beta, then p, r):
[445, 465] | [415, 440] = 1.1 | 0.0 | -0.1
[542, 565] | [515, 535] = -3.2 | -0.3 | -0.1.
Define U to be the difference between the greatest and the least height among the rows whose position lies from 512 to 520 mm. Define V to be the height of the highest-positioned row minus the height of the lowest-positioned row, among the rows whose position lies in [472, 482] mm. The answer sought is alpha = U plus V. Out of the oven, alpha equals 0.2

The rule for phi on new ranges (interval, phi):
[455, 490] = 458.5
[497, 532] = 528.5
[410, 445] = 428.5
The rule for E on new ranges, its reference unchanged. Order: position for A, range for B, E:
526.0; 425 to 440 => 0.0834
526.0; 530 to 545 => 0.0848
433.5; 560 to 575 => 0.0547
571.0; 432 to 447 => 0.0845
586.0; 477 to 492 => 0.0185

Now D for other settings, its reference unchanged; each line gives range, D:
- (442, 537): 473.5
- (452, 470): 466.0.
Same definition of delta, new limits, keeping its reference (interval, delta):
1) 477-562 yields 478.5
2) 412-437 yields 418.5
